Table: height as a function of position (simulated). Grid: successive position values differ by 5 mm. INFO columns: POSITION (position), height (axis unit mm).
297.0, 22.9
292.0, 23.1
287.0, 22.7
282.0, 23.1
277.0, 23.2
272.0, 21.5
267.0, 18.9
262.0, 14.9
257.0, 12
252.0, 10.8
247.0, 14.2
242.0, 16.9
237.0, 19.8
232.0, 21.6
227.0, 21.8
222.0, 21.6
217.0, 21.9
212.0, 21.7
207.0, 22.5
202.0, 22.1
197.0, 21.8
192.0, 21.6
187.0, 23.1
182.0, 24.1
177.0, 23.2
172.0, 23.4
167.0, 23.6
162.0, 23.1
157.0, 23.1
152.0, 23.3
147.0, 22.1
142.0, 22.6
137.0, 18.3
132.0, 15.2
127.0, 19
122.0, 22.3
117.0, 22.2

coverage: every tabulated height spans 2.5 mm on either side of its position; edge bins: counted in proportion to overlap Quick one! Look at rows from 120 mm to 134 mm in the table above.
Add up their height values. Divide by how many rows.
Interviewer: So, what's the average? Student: 19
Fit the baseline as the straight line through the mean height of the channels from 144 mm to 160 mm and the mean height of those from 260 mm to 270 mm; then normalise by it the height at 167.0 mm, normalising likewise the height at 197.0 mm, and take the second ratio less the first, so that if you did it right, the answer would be -0.01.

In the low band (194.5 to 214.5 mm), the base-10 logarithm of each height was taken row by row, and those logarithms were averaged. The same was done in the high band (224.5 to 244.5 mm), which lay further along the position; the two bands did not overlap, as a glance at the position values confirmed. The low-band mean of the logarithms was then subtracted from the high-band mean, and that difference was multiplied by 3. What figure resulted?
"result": -0.13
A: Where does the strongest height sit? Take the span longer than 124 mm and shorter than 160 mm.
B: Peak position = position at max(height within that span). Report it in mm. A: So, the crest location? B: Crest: 152.0 mm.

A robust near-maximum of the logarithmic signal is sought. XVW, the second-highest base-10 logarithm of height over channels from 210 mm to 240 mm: 1.34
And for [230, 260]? 1.30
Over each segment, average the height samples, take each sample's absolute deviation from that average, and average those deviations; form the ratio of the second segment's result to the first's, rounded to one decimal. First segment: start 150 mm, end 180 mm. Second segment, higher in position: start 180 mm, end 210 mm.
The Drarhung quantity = 4.7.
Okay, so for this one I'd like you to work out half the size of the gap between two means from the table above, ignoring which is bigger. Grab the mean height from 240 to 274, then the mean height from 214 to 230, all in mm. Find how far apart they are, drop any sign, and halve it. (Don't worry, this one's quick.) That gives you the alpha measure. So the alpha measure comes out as 3.1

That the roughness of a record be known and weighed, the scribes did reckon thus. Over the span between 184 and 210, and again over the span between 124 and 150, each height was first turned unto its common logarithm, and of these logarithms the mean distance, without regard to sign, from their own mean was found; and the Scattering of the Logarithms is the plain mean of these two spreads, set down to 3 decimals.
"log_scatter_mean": 0.030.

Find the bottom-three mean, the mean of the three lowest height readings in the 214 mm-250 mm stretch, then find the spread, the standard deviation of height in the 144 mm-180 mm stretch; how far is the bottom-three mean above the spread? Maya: 16.5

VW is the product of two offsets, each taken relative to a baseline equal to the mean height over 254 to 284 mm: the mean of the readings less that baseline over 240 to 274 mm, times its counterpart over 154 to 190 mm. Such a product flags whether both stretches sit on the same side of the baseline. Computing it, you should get -15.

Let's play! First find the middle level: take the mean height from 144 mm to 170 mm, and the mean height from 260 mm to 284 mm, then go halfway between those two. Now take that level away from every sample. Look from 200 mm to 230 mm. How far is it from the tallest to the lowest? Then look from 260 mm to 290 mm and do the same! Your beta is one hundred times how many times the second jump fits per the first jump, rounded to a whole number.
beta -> 922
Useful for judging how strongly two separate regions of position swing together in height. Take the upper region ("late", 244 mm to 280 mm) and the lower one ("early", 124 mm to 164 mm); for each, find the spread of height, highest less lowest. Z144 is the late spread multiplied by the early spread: 100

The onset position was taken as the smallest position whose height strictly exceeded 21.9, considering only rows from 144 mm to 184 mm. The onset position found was 147.0 mm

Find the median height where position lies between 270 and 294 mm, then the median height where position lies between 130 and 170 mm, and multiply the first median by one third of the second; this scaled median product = 176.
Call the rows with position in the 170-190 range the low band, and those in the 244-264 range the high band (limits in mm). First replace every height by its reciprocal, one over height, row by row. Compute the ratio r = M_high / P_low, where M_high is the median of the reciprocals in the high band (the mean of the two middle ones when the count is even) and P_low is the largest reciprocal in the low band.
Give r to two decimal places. 1.78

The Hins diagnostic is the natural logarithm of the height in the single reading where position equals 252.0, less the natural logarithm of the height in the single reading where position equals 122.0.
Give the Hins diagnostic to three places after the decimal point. -0.725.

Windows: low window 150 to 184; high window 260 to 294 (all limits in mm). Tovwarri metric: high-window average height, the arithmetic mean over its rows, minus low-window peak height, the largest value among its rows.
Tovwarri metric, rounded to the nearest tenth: -3.0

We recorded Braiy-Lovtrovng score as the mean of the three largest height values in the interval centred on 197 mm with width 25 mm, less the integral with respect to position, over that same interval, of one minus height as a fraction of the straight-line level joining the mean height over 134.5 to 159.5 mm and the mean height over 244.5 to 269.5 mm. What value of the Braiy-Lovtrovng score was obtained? 27.8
